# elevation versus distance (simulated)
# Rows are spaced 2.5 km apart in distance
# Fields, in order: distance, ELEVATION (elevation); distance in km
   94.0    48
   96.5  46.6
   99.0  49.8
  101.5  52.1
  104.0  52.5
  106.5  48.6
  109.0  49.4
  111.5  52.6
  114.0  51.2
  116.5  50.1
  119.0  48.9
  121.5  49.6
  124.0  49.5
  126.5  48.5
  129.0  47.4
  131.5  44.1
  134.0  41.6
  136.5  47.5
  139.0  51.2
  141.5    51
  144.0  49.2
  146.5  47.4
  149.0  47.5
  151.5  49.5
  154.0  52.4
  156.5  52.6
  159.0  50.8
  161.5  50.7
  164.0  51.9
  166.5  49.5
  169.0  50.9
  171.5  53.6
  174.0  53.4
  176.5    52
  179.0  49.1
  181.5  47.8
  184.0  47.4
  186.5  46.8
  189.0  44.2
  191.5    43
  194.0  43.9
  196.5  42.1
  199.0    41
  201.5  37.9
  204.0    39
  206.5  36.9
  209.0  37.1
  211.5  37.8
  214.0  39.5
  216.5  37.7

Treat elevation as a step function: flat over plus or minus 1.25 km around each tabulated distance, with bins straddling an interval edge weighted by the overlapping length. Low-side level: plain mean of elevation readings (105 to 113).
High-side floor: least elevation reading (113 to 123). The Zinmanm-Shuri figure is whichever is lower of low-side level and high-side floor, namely 49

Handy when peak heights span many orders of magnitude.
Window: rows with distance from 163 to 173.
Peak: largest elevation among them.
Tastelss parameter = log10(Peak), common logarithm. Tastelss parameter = 1.73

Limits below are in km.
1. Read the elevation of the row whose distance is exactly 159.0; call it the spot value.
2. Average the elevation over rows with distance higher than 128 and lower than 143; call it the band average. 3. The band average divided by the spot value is 0.93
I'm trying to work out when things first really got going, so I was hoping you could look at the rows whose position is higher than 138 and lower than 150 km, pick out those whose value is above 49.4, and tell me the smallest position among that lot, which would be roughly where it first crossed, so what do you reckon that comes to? 139.0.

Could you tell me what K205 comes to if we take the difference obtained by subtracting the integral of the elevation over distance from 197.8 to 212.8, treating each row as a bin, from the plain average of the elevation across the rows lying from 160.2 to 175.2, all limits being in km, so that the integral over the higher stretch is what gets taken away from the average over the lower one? -523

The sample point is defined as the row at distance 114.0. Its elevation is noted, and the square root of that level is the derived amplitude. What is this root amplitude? 7.16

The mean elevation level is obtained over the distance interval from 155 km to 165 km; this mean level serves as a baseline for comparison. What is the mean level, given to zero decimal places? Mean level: 52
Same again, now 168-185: 51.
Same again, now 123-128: 49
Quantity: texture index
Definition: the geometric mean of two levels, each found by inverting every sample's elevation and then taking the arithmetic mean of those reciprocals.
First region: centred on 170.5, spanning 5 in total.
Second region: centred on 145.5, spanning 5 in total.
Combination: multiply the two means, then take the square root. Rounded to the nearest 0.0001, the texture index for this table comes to 0.0199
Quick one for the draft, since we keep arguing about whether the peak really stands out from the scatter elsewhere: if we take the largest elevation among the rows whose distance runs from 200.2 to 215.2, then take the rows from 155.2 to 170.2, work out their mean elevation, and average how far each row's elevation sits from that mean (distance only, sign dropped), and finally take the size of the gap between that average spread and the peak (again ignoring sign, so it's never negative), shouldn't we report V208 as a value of 39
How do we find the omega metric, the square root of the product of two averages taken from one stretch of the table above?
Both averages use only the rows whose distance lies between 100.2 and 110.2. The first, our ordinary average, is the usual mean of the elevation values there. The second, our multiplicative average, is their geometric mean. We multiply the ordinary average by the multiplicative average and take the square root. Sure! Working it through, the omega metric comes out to 50.6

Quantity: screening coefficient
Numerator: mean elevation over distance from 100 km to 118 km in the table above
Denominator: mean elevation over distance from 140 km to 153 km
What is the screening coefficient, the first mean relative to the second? 1.04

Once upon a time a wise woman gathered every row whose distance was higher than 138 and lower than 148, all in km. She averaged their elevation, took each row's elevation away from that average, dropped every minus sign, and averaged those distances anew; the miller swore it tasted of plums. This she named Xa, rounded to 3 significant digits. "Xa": 1.40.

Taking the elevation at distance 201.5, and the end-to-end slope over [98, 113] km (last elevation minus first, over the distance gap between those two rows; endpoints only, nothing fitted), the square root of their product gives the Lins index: 2.9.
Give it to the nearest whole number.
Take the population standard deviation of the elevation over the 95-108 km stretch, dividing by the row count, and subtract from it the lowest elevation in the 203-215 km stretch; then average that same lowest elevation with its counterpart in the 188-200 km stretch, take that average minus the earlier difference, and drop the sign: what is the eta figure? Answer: 74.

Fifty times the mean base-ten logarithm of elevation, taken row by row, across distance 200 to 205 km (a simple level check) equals 79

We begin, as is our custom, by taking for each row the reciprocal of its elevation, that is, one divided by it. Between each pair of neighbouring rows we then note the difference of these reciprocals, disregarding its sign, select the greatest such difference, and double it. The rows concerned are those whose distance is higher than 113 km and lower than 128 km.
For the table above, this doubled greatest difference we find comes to 0.0010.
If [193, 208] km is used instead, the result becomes 0.0040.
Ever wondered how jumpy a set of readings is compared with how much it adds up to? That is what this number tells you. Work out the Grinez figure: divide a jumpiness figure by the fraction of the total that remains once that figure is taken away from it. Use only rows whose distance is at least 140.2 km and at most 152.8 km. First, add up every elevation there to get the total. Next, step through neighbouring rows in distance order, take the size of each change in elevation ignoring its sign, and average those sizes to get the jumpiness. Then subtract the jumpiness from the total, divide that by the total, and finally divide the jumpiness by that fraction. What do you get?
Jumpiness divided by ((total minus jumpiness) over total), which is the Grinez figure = 1.43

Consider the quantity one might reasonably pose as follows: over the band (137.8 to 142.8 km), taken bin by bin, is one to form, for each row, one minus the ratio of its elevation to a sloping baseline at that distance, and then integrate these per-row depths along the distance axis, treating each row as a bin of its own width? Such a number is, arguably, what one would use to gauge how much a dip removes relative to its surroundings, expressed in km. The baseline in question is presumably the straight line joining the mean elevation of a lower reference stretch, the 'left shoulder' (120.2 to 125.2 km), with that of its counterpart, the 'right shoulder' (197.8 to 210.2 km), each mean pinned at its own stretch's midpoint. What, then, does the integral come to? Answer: -0.42 km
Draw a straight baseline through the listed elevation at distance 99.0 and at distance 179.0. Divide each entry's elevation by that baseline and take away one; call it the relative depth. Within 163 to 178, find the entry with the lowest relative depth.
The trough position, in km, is 166.5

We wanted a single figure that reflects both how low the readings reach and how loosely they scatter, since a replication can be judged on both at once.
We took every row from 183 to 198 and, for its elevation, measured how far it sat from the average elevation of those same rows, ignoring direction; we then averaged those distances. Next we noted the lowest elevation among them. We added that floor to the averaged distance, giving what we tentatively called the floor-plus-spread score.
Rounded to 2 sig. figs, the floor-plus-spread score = 44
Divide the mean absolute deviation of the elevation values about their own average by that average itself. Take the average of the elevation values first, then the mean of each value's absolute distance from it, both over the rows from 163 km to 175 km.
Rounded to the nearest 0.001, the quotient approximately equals 0.026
